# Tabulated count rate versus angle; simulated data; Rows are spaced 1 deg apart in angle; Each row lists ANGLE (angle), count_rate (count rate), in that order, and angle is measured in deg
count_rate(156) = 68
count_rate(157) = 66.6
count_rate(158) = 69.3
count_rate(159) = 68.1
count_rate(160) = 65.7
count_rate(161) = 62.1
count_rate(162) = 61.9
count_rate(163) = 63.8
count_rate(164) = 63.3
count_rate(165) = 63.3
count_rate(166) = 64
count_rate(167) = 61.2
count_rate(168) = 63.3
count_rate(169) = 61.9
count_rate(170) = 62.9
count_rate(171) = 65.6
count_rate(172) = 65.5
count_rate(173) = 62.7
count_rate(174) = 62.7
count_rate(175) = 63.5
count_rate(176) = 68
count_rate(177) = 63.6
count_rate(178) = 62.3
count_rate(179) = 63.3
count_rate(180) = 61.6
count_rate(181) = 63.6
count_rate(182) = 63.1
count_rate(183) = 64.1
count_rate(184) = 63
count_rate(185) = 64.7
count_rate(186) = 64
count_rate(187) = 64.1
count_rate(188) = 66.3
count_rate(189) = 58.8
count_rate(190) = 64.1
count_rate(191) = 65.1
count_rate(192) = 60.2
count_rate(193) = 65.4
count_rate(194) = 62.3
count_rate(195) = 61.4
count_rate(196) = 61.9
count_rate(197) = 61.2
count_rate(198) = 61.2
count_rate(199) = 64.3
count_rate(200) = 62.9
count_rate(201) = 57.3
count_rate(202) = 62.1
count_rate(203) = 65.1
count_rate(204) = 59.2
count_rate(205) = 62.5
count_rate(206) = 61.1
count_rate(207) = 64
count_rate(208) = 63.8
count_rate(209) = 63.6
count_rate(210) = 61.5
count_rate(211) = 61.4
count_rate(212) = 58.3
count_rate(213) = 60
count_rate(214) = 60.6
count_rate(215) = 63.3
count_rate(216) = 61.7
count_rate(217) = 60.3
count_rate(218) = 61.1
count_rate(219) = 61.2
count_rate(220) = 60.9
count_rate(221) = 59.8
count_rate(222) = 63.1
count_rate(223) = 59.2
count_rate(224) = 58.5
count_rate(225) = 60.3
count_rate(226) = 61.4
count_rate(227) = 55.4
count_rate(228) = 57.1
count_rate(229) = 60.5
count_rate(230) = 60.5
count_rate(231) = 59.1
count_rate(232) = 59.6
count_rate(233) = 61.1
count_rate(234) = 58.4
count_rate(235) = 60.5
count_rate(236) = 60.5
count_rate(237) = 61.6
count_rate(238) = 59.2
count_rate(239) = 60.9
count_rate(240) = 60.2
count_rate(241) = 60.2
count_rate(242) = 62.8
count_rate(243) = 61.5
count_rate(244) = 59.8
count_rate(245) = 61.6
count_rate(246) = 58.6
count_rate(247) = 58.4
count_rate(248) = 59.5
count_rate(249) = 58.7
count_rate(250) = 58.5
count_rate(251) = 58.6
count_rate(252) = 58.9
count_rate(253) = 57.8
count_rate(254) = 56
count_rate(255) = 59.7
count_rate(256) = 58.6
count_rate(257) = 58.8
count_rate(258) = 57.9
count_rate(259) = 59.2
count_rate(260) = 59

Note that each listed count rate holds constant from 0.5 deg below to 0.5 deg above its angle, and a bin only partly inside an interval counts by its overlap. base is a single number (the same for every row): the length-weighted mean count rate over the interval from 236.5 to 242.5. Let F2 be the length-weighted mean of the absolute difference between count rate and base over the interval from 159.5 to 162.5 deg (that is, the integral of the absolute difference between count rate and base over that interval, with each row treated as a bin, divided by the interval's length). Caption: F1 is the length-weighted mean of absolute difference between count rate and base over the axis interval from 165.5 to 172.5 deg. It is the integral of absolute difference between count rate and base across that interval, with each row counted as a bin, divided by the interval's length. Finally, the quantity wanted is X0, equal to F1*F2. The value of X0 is 6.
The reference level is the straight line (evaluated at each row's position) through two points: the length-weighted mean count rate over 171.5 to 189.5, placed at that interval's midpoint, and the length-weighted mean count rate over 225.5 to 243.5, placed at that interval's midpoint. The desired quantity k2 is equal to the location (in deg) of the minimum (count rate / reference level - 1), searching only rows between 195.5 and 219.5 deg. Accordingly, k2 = 201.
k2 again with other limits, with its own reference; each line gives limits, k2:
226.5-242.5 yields 227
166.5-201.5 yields 201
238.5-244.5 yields 244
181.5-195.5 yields 189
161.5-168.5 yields 167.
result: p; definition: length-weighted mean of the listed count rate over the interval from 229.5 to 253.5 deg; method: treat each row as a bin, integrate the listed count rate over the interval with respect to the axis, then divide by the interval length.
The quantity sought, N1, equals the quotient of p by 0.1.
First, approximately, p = 59.9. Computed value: 599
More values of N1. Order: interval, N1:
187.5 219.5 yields 620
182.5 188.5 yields 644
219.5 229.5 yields 596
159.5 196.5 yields 634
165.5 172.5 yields 635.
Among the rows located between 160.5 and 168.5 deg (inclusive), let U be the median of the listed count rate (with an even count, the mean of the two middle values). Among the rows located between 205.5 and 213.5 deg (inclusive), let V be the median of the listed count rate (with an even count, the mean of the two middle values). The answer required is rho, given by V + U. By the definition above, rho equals 125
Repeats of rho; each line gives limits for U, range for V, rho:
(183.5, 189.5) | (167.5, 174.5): 127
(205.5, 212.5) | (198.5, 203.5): 124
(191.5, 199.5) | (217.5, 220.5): 123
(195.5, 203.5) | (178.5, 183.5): 125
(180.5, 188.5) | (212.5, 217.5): 125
